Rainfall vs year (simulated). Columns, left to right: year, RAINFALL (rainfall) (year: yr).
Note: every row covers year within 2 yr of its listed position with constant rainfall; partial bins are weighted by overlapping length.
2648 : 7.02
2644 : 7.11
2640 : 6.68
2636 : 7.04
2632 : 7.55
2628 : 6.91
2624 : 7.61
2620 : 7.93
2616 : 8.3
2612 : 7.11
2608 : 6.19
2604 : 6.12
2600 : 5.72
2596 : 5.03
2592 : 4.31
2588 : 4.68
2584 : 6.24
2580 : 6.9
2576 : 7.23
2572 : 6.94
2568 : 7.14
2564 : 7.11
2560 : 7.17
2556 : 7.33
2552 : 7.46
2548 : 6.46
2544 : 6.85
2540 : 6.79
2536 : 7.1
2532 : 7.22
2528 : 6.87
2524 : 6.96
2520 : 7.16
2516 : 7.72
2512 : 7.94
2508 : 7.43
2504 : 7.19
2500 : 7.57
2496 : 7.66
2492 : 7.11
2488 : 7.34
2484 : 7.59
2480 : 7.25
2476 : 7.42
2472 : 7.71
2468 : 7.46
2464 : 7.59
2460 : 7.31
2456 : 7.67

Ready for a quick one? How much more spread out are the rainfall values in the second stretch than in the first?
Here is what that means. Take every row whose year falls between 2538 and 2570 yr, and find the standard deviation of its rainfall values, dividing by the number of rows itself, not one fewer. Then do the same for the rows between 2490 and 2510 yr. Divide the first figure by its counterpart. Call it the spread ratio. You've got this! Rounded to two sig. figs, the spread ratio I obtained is 1.4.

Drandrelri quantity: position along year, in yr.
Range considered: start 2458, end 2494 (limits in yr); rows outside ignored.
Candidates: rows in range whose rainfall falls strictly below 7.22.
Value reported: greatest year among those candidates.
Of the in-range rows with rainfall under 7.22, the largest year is 2492 yr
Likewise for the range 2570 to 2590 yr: 2588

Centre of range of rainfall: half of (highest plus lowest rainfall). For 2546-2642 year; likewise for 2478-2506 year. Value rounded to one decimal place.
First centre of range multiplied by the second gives 46.6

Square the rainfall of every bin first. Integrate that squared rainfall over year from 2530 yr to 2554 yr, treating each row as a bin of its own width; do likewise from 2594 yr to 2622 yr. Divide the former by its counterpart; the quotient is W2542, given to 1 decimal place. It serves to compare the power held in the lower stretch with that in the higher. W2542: 0.9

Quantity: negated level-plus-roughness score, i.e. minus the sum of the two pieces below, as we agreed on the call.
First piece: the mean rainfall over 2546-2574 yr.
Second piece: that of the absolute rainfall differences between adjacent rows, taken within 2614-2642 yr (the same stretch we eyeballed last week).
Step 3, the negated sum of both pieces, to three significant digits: -7.57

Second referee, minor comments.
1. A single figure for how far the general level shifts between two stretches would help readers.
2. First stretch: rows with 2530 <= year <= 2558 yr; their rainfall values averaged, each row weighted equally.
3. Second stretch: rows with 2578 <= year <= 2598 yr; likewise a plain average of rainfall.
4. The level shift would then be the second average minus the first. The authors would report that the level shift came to -1.6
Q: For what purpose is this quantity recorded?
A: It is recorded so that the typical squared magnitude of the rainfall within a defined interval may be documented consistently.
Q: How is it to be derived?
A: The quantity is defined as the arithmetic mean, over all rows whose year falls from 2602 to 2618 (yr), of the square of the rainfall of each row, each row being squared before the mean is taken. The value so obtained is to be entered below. 49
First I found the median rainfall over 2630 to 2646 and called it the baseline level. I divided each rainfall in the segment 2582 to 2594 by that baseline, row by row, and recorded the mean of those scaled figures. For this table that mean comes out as 0.72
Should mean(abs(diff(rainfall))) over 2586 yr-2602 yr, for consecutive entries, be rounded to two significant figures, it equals 0.59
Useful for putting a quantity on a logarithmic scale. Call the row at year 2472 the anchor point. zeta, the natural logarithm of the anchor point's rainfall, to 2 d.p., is 2.04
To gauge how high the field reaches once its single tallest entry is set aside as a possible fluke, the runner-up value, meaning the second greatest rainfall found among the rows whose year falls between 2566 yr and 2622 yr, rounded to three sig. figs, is 7.93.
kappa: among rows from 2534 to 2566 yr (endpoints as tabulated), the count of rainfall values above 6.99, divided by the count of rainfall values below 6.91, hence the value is 1.7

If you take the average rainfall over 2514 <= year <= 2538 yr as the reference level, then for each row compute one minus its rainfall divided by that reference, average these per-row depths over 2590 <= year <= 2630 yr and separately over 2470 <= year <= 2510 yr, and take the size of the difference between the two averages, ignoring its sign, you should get 0.13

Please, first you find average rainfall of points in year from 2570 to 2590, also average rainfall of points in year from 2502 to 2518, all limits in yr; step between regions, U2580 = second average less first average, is 1.2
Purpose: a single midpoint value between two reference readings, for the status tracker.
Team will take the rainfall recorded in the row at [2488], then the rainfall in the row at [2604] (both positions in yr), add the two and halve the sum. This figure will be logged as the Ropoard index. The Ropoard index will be 6.73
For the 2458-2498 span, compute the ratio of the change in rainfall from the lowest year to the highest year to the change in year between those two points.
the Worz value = 0.010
